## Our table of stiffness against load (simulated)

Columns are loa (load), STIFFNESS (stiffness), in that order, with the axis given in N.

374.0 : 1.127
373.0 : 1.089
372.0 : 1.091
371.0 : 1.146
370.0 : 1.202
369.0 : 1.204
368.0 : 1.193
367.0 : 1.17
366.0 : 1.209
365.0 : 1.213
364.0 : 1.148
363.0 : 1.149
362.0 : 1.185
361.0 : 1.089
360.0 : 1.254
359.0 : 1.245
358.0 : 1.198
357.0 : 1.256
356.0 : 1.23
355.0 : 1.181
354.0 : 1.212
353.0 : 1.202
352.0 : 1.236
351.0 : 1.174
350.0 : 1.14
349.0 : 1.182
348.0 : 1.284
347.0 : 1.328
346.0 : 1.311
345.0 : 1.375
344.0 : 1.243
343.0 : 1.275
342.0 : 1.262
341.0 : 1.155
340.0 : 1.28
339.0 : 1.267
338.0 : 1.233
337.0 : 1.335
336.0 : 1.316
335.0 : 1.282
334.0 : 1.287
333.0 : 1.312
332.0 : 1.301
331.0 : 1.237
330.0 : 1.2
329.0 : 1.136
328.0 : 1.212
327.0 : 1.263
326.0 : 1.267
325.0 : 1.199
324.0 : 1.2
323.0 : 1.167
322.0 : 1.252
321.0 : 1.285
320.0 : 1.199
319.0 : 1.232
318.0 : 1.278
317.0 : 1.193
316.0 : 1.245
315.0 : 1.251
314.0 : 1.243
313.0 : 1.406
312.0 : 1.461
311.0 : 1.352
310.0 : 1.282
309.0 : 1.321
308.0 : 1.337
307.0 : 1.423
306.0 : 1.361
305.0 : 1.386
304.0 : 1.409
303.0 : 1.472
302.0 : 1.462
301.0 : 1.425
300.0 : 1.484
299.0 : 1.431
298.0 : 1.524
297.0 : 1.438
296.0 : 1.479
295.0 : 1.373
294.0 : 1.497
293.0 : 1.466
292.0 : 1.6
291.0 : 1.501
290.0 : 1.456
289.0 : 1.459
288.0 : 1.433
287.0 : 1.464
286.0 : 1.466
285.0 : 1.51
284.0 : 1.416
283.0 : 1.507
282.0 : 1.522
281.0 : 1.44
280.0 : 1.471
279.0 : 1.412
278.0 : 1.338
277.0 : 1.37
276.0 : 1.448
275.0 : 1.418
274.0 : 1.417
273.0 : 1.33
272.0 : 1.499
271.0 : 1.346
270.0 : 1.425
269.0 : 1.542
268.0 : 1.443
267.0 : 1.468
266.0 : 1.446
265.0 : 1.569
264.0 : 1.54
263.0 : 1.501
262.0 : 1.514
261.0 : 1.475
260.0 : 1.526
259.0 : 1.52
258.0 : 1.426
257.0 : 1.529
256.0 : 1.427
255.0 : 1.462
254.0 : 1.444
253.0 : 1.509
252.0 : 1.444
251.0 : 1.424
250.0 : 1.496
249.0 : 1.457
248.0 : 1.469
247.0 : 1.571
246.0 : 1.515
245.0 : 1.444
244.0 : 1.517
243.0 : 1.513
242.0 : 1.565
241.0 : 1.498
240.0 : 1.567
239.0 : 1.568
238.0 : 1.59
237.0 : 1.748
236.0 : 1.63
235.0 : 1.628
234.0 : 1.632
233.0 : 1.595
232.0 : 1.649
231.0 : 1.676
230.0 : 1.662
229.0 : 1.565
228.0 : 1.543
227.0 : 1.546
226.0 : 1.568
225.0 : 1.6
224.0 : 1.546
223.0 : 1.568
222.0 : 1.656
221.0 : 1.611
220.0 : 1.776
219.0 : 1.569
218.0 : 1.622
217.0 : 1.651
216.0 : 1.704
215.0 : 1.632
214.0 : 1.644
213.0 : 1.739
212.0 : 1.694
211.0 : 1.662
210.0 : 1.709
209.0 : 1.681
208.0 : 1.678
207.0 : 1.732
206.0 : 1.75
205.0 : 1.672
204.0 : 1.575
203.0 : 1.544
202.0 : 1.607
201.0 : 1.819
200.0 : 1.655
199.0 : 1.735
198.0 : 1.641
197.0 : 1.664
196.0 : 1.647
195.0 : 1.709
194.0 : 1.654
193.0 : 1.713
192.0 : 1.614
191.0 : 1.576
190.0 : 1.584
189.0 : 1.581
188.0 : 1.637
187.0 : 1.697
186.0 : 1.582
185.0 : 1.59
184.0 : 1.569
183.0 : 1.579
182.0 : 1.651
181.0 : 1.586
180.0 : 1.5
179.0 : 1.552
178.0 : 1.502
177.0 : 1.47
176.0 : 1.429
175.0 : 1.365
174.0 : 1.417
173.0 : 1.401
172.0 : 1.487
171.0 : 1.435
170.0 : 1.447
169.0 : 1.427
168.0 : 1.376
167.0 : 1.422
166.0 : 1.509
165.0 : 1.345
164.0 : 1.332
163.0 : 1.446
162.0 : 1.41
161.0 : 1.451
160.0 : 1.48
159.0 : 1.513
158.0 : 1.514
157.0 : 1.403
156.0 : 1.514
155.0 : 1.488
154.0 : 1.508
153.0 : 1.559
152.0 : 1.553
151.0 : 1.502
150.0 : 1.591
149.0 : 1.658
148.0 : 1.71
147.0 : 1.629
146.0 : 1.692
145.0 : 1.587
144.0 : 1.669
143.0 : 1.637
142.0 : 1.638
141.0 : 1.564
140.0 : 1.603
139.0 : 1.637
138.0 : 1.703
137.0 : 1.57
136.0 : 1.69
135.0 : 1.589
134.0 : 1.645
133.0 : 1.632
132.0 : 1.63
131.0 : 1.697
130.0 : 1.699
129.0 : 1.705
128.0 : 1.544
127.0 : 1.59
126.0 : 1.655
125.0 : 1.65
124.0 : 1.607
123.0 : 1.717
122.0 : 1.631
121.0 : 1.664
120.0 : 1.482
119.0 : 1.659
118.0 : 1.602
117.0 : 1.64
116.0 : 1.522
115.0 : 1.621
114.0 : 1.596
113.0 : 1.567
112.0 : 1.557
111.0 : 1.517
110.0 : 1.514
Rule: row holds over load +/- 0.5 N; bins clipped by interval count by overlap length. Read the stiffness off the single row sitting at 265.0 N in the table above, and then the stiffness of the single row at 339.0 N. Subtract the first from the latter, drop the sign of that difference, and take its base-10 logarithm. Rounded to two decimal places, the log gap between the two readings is -0.52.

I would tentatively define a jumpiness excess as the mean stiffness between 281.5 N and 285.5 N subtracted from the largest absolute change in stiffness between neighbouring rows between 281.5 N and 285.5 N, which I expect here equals -1.39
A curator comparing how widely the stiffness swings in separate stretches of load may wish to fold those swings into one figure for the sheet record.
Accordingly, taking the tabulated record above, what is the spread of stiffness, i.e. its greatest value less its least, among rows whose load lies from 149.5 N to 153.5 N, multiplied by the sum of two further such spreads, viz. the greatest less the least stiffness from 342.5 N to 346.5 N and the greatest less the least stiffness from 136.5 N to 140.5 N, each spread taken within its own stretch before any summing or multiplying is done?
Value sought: 0.024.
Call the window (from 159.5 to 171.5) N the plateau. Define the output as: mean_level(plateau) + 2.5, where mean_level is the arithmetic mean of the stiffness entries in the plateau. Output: 3.92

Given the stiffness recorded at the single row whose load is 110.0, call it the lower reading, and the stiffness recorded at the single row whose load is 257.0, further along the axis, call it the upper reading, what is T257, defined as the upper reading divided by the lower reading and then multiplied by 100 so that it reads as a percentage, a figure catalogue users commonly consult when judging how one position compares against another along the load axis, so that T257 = 101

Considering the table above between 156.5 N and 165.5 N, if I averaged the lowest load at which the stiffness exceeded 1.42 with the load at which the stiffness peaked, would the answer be 158.0 N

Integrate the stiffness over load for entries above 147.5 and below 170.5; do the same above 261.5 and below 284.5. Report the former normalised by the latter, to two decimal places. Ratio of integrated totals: 1.02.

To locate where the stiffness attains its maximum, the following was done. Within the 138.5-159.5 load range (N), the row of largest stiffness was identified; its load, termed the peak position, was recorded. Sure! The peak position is 148.0 N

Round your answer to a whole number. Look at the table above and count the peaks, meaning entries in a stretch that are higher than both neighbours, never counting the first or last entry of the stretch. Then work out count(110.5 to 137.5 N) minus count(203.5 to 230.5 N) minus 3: -1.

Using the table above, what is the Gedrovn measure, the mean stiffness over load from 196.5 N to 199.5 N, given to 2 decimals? 1.68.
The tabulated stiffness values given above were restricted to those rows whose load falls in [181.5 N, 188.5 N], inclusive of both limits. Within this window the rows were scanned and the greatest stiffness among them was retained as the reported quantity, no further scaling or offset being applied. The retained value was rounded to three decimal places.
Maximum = 1.697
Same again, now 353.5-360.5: 1.256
